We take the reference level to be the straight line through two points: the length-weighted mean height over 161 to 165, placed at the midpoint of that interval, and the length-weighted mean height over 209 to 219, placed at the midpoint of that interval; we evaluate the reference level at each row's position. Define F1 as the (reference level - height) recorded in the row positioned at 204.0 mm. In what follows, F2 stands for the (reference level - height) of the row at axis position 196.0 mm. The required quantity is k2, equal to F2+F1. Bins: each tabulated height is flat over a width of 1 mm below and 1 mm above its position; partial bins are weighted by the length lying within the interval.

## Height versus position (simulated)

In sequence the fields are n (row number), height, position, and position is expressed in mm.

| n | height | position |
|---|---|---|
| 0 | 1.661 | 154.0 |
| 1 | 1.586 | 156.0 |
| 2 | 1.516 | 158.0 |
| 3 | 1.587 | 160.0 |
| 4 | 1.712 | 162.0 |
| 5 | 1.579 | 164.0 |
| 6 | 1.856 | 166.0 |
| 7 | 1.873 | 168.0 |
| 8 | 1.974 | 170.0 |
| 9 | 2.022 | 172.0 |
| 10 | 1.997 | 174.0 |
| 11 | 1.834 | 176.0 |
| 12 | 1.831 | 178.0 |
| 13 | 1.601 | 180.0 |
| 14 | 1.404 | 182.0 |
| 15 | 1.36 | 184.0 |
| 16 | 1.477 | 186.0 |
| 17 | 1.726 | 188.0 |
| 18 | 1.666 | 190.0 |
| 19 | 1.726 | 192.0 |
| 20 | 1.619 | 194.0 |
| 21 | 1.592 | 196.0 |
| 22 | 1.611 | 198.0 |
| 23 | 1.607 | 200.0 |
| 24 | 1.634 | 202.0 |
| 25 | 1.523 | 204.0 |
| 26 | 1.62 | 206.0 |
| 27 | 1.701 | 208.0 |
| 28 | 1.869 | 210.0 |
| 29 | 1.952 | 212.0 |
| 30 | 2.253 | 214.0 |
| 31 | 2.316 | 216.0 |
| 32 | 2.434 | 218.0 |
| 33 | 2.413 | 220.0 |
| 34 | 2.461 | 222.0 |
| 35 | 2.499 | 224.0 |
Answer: 0.9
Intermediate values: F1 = 0.5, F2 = 0.4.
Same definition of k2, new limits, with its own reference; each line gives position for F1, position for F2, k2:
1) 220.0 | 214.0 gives -0.3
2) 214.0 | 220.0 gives -0.3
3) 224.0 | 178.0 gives -0.3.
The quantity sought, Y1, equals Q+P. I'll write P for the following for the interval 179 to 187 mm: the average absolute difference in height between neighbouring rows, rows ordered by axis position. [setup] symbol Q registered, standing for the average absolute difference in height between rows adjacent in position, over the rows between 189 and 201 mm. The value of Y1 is 0.16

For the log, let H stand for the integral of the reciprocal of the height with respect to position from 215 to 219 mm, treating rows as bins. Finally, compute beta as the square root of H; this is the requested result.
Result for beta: 1.30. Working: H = 1.7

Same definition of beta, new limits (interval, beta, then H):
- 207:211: 1.50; 2.2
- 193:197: 1.58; 2.5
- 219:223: 1.28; 1.6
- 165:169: 1.46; 2.1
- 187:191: 1.54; 2.4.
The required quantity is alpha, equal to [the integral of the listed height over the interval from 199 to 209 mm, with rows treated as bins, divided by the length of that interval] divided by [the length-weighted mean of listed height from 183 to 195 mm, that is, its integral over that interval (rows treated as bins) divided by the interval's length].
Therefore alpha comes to 1.01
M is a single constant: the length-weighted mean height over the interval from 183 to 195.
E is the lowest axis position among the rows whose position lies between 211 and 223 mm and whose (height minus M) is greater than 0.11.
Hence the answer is 212.0 mm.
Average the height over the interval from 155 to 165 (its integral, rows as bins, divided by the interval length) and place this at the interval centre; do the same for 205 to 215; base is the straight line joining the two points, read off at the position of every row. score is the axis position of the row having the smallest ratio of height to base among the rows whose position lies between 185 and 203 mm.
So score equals 186.0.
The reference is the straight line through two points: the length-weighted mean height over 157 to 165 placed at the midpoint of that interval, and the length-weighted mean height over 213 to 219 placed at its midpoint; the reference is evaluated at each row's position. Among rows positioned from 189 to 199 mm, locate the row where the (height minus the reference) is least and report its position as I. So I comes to 198.0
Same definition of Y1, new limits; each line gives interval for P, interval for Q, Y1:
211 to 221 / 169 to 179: 0.19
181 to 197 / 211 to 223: 0.21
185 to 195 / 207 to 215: 0.30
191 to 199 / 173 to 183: 0.20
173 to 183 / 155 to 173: 0.25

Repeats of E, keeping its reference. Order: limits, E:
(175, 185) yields 176.0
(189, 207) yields 192.0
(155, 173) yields 162.0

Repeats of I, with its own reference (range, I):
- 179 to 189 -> 184.0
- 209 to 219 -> 210.0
